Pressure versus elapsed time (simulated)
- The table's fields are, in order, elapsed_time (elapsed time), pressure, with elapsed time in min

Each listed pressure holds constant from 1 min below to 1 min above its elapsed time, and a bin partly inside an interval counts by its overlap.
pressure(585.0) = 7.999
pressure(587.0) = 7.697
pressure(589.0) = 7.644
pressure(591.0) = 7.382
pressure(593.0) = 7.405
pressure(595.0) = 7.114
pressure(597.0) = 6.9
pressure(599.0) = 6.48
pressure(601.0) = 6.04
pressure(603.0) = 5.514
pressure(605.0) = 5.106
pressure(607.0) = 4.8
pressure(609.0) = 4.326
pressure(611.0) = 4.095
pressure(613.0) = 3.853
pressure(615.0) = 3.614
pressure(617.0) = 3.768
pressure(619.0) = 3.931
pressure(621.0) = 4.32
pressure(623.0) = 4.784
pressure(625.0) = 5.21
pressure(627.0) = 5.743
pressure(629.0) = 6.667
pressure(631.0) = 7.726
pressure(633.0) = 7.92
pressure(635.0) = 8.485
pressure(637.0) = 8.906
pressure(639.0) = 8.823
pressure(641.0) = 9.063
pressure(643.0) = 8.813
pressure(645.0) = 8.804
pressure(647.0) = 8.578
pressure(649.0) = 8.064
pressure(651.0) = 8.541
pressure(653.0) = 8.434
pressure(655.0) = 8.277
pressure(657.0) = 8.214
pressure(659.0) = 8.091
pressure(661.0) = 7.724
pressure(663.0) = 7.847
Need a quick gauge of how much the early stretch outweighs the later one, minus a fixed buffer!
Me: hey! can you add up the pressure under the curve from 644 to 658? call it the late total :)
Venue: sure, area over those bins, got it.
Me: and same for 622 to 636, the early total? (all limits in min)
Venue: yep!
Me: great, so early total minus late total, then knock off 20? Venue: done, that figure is -45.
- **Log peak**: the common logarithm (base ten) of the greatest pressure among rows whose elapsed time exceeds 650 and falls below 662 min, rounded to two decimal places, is 0.93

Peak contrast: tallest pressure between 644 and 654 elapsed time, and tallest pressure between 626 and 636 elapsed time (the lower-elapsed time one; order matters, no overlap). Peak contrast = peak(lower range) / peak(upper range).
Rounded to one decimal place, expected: 1.0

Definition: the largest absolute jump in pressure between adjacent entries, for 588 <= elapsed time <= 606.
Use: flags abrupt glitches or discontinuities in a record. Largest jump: 0.53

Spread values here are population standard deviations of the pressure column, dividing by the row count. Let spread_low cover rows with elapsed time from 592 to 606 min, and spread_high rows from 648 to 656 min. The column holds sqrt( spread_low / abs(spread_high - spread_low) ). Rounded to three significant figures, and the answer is 1.14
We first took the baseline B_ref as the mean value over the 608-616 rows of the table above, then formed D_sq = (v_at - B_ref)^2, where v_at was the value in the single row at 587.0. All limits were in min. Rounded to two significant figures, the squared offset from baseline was 14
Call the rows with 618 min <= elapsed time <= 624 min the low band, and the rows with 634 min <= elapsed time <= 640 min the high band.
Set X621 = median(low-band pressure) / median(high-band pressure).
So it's 0.49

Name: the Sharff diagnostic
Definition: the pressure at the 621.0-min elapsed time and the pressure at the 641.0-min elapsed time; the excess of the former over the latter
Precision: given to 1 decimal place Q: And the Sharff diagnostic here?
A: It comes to -4.7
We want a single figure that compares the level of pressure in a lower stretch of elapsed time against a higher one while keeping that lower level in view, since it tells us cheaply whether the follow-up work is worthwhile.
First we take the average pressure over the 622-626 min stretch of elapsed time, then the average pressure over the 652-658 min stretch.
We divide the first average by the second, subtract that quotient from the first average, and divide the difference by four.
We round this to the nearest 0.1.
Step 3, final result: 1.1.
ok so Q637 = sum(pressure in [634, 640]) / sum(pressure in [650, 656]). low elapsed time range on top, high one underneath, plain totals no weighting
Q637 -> 1.0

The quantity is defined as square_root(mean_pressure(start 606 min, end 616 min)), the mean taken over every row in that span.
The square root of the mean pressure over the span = 2.0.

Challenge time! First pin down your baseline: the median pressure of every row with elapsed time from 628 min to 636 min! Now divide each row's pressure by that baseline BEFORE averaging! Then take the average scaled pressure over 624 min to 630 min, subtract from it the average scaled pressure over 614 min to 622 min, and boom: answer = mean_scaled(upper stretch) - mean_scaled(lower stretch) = 0.3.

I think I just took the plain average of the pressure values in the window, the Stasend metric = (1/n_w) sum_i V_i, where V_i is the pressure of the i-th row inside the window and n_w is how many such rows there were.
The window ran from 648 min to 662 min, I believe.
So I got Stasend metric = 8.2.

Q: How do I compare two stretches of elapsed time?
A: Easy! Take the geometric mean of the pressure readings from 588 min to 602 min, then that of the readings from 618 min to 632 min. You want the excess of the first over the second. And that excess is 2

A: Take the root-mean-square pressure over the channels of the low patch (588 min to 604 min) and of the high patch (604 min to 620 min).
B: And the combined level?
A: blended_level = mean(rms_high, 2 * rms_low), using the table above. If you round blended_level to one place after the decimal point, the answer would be 9.0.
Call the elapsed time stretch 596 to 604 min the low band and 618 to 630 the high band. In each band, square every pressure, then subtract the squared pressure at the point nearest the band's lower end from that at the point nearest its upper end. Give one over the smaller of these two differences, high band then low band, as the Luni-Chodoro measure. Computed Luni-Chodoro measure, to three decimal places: -0.058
